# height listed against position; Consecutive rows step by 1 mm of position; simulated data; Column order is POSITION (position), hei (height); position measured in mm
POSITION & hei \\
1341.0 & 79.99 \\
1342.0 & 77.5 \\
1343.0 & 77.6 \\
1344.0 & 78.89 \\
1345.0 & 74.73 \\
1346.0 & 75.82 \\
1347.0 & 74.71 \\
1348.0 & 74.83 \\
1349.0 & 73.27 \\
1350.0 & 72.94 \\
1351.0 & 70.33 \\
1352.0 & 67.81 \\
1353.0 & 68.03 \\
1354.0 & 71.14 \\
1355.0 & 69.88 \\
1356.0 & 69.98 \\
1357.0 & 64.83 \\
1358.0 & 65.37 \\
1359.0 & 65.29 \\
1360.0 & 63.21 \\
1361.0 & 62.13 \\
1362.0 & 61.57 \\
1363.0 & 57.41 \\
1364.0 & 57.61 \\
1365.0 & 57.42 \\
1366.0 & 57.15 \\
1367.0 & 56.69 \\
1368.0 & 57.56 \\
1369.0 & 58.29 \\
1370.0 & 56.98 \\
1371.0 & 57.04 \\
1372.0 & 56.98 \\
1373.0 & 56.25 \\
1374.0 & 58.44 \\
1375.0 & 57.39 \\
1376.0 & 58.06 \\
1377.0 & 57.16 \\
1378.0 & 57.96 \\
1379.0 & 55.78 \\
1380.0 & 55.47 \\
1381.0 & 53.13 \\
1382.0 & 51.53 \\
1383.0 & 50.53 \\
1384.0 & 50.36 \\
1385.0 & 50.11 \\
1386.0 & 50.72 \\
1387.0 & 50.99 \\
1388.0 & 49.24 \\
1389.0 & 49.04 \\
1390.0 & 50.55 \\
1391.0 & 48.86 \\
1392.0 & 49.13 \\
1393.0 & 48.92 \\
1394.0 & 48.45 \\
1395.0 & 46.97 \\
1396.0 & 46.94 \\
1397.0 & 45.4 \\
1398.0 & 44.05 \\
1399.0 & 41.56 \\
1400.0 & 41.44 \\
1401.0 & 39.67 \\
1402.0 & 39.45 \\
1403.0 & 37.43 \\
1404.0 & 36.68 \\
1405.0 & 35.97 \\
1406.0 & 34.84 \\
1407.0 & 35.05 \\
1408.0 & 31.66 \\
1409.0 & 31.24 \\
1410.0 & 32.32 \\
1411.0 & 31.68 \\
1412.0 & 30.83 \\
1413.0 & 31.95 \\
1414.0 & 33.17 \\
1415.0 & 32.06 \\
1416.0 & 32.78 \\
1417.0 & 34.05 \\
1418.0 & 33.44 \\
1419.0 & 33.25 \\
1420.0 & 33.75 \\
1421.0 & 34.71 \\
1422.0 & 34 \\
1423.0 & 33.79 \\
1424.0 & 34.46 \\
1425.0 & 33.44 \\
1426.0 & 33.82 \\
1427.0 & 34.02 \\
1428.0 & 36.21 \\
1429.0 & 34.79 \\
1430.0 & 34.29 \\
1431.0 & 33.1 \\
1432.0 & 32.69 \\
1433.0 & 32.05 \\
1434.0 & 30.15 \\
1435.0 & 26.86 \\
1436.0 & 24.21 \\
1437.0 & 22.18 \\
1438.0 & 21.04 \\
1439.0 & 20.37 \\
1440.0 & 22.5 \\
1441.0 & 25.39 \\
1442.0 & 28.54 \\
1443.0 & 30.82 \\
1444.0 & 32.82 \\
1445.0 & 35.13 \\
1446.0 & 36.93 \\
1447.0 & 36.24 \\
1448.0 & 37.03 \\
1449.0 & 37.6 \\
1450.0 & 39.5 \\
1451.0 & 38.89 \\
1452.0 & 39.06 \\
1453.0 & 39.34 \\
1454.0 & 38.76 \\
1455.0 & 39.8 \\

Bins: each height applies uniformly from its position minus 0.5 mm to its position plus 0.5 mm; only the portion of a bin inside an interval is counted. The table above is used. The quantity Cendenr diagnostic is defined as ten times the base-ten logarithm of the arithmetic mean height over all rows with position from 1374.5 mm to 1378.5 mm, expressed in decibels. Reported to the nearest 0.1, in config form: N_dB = 17.6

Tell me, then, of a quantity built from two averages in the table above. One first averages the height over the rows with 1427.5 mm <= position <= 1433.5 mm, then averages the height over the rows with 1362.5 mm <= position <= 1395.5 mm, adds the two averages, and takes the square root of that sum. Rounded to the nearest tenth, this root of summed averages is 9.4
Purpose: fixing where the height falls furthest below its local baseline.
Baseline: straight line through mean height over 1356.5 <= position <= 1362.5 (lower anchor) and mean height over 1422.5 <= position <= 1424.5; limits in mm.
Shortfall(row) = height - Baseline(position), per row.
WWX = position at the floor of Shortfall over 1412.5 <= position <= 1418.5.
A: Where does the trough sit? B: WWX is 1413.0 mm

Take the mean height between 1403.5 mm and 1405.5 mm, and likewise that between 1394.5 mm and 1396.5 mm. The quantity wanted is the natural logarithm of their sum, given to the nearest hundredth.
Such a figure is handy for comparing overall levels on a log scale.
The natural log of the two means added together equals 4.42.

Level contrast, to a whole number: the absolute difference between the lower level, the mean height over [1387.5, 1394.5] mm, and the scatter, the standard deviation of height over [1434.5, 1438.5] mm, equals 47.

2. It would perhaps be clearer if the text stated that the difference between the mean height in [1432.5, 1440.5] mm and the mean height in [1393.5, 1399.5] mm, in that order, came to -21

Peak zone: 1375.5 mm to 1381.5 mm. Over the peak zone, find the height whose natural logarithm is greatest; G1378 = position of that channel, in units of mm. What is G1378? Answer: 1376.0 mm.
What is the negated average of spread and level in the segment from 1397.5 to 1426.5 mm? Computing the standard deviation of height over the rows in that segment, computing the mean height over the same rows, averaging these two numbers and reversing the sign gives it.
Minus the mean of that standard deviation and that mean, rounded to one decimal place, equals -19.1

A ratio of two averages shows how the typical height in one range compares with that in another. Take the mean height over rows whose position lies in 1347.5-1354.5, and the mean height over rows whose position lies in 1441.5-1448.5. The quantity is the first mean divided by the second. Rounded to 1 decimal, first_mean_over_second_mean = 2.1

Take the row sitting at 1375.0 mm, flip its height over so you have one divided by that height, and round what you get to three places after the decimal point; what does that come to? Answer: 0.017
